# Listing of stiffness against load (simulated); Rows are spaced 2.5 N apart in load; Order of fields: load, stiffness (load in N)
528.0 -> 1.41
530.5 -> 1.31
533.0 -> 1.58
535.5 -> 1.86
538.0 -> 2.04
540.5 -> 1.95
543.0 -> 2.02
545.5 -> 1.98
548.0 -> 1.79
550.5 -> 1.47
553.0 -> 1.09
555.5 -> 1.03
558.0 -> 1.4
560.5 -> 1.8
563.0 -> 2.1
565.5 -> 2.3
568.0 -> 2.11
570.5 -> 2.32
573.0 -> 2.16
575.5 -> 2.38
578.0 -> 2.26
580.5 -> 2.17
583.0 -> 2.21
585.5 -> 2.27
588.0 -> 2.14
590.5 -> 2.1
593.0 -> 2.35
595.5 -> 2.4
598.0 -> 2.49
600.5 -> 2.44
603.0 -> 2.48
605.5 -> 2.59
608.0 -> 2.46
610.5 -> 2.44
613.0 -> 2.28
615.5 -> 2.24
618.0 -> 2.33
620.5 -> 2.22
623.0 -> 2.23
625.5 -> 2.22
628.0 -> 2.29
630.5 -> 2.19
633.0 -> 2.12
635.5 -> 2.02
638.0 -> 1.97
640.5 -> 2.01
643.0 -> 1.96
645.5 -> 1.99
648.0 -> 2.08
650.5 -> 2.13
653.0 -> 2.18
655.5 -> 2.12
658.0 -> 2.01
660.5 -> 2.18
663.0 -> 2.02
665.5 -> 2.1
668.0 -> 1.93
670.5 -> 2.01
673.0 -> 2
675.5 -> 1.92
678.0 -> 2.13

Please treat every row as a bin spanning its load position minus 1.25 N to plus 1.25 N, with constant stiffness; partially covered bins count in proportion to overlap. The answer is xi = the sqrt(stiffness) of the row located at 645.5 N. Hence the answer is 1.41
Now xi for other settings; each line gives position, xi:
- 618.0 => 1.53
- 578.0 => 1.50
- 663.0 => 1.42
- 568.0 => 1.45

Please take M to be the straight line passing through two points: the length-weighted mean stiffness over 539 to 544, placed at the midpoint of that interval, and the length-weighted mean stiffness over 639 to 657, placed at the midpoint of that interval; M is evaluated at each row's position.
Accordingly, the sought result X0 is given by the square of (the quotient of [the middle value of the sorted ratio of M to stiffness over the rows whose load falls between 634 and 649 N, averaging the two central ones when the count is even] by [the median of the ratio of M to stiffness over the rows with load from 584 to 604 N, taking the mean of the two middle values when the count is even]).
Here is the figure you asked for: 1.46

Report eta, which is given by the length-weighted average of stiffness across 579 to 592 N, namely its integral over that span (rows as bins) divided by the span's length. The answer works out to 2.18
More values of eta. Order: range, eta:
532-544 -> 1.89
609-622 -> 2.30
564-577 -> 2.25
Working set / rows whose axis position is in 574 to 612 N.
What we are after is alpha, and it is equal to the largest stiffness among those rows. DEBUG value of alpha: 2.59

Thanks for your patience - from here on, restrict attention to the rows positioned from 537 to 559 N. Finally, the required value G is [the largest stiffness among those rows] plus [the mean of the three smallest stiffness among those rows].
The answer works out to 3.21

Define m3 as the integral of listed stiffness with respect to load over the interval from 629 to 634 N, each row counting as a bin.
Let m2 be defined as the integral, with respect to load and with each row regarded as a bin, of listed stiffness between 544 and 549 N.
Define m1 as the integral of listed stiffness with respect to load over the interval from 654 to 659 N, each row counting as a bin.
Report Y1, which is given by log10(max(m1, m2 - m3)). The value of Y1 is 1.0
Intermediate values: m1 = 10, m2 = 9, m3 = 11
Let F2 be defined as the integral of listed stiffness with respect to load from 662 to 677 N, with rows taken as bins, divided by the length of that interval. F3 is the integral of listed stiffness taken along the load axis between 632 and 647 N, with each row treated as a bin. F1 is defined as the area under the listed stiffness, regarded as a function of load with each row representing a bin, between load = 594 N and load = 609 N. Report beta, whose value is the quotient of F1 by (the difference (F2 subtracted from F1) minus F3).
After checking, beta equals 7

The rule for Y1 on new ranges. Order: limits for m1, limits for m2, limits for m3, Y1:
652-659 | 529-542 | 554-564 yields 1.2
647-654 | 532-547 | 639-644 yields 1.3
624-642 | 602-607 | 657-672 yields 1.6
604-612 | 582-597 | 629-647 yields 1.3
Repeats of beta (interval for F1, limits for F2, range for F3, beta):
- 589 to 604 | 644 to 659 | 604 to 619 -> -15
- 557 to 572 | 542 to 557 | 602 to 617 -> -4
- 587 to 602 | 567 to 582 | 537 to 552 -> 7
